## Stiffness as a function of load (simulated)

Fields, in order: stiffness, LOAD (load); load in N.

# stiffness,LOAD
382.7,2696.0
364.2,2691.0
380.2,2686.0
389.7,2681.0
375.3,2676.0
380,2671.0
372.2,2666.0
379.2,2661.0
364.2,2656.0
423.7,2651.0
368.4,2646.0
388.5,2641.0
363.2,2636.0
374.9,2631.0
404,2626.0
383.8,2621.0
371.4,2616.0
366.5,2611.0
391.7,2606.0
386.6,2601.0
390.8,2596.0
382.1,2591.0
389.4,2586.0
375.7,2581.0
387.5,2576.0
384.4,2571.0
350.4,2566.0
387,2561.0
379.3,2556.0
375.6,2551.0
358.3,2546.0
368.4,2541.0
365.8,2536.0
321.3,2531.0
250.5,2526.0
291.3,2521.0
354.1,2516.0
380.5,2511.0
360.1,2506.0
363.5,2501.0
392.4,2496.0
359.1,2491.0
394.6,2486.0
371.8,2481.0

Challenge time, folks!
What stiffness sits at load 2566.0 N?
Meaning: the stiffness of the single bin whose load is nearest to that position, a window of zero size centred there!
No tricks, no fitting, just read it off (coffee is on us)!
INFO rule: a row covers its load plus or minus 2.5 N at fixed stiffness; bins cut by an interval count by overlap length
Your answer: 350.4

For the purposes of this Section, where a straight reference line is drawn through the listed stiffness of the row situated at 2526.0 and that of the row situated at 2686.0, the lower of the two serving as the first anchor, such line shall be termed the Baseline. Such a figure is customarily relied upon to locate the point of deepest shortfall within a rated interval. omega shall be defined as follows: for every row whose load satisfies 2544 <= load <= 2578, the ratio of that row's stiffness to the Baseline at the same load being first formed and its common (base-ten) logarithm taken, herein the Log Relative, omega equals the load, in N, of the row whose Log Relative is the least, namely 2566.0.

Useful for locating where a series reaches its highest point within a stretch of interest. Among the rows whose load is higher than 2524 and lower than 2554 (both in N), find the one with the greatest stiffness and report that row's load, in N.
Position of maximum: 2551.0 N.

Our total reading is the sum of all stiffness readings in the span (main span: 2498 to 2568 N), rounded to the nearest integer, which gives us 4906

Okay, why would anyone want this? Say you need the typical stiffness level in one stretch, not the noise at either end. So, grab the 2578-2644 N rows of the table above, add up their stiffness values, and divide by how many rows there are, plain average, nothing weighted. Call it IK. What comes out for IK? 382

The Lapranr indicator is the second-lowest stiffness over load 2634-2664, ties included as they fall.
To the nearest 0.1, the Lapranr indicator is 364.2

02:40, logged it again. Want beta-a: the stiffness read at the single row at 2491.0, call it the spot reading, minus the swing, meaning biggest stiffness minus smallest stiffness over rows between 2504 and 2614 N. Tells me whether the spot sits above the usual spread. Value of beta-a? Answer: 218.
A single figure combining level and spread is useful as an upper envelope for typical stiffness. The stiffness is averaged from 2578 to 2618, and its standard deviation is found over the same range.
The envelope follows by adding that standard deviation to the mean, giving 391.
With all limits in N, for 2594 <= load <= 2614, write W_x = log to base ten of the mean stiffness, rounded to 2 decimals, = 2.58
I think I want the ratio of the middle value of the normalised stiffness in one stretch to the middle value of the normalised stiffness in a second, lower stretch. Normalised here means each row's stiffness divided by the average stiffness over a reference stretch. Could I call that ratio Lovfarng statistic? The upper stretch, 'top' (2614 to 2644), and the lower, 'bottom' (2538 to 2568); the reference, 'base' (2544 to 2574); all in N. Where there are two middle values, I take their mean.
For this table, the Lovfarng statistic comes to 1.02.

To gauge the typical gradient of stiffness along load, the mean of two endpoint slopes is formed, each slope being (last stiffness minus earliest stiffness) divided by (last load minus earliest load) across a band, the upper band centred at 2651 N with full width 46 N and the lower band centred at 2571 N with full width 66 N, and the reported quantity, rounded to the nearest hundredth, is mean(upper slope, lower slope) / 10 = 0.02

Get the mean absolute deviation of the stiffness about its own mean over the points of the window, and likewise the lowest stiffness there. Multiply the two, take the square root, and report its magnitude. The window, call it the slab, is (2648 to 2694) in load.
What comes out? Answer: 65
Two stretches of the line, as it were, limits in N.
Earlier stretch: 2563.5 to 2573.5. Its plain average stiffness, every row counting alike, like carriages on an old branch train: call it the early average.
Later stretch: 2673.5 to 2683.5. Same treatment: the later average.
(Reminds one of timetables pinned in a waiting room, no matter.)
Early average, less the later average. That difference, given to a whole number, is -15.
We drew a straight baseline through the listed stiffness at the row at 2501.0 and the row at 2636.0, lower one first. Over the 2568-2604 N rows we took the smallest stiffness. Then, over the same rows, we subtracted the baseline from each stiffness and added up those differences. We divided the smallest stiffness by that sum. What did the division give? 2.5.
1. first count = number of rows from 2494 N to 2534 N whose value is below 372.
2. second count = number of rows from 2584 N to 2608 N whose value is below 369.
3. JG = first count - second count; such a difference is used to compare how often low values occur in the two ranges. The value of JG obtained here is 6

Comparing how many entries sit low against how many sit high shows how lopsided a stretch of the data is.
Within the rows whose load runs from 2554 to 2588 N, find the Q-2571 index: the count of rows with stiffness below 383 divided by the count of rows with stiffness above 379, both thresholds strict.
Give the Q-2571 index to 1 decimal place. 0.6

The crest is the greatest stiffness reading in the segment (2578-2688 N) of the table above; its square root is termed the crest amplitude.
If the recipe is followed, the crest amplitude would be 20.6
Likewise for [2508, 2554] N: 19.5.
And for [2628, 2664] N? 20.6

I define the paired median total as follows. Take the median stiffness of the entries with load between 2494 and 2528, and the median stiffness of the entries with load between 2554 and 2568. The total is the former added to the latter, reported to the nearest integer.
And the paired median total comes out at 739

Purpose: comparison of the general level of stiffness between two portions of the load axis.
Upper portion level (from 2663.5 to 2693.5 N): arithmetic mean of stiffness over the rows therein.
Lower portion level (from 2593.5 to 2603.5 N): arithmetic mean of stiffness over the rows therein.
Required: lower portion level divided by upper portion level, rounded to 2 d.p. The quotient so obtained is 1.03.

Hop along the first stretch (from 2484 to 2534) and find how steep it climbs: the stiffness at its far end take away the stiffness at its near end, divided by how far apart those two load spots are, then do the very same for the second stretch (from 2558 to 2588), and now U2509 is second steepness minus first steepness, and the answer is 1.7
